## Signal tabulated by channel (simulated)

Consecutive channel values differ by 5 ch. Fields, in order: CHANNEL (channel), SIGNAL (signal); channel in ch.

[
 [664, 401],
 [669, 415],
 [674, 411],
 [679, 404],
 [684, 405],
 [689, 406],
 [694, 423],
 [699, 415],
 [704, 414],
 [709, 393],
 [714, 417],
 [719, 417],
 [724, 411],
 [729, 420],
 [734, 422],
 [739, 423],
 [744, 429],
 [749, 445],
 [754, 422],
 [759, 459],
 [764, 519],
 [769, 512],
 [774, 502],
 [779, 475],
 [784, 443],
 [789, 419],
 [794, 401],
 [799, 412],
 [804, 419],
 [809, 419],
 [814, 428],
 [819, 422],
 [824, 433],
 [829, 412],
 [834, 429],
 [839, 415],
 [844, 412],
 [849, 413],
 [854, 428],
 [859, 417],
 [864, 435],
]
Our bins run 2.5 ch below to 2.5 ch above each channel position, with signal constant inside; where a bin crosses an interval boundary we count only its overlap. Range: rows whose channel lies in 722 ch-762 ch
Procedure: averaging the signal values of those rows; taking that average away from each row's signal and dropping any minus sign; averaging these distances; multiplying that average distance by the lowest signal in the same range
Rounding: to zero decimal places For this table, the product 4765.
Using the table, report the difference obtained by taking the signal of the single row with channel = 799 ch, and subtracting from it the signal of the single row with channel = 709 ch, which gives 19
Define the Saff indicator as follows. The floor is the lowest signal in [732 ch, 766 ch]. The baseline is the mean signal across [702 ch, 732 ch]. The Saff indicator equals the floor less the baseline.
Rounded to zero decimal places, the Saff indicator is 10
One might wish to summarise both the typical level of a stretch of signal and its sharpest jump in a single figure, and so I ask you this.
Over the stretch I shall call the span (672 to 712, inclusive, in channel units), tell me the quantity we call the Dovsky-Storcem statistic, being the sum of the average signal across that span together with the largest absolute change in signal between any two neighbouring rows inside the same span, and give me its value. 430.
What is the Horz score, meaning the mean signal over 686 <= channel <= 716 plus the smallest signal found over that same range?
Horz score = 804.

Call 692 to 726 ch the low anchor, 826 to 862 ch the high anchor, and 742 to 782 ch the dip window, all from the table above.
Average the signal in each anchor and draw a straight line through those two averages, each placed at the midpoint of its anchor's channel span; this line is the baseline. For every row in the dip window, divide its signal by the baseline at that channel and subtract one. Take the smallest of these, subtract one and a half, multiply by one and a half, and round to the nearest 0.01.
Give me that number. -2.22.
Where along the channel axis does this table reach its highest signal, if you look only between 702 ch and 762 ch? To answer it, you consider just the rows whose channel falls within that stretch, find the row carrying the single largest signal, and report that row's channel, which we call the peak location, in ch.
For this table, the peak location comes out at 759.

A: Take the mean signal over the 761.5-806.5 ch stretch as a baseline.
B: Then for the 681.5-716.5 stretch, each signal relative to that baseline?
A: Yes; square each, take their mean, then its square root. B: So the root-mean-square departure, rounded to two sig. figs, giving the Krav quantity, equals 46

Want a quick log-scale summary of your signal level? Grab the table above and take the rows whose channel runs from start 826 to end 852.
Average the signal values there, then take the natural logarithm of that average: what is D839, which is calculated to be 6.03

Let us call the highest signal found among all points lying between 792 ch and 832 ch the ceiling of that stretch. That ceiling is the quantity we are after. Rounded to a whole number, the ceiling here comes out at 433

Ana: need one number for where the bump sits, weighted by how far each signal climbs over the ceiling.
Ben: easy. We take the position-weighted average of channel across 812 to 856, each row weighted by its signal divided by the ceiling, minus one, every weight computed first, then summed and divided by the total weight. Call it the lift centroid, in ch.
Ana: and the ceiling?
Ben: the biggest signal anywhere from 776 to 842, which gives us 834.7 ch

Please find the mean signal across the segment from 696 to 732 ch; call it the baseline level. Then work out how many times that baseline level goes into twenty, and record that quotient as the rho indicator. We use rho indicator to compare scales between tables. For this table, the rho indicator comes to 0.0485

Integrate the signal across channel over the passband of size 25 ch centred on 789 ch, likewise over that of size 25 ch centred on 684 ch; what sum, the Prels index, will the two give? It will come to 20995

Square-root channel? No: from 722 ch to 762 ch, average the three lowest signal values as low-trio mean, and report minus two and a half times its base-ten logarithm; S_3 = -6.55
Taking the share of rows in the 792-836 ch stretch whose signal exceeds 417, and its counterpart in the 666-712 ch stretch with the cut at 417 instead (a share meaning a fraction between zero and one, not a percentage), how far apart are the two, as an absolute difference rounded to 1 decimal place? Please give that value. 0.6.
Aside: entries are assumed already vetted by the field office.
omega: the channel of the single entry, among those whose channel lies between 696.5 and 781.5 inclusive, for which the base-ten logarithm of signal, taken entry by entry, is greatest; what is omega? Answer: 764 ch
